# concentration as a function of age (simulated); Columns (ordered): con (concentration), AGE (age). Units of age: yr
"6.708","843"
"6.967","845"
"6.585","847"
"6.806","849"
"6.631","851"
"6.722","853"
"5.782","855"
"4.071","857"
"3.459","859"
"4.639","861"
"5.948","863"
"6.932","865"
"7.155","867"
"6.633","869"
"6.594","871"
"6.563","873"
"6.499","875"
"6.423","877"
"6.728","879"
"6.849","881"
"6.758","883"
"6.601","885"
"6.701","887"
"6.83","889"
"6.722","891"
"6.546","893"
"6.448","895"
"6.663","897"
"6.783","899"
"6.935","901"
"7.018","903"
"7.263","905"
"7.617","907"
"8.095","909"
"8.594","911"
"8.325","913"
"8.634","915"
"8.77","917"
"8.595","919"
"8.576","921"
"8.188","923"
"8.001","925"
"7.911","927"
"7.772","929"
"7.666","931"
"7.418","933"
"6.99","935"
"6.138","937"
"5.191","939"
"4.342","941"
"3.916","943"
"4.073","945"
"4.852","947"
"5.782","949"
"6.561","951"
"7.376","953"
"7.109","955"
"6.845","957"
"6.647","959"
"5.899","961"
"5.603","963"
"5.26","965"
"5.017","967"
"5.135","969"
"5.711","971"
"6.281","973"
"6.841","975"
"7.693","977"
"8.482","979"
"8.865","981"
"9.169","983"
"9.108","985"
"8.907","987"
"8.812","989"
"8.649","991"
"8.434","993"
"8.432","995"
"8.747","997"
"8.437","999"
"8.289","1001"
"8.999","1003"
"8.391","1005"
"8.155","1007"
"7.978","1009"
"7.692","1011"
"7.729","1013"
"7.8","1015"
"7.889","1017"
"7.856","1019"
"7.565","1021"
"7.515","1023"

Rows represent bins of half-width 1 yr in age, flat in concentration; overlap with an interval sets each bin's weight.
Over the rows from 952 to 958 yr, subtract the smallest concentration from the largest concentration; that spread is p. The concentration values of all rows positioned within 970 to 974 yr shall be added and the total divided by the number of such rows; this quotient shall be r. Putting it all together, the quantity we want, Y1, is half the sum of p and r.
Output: 3.3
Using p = 0.5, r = 6.0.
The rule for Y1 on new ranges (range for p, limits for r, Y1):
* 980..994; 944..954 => 3.2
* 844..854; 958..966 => 3.1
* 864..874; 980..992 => 4.8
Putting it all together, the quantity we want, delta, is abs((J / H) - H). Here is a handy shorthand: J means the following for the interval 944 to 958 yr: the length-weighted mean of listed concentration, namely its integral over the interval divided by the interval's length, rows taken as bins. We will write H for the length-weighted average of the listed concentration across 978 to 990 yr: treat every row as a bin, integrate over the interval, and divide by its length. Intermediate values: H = 8.9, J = 6.1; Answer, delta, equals 8.2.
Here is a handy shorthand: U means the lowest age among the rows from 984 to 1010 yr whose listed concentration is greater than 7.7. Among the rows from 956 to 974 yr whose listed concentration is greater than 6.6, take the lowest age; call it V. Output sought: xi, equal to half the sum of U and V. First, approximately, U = 985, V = 957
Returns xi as 971 yr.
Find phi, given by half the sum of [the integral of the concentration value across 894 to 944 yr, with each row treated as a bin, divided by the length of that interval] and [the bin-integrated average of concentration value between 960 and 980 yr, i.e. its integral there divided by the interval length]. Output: 6.7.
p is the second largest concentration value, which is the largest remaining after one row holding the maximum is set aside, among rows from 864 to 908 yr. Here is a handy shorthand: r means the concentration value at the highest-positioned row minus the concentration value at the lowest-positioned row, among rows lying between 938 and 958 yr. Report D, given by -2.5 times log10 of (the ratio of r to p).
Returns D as 1.61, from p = 7.263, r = 1.7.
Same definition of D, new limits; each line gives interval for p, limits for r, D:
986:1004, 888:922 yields 1.77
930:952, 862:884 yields 2.40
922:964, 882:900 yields 6.26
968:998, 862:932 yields 1.81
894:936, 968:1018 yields 1.24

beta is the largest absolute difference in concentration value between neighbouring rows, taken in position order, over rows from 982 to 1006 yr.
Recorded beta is 0.71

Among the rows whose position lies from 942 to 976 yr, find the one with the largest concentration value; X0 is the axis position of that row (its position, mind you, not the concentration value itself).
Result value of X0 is 953 yr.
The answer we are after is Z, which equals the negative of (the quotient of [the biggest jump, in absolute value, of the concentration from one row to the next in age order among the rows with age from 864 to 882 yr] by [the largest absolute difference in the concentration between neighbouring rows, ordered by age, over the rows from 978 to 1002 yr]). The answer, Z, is -1.4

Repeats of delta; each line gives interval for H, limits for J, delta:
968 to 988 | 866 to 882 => 6.7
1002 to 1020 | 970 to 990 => 7.1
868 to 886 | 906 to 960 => 5.6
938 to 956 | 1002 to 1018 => 4.0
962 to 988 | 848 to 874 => 6.2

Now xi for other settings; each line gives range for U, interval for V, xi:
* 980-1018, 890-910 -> 936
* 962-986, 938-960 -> 966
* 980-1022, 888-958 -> 935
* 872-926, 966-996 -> 942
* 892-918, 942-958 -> 931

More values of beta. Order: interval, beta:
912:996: 0.95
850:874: 1.71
